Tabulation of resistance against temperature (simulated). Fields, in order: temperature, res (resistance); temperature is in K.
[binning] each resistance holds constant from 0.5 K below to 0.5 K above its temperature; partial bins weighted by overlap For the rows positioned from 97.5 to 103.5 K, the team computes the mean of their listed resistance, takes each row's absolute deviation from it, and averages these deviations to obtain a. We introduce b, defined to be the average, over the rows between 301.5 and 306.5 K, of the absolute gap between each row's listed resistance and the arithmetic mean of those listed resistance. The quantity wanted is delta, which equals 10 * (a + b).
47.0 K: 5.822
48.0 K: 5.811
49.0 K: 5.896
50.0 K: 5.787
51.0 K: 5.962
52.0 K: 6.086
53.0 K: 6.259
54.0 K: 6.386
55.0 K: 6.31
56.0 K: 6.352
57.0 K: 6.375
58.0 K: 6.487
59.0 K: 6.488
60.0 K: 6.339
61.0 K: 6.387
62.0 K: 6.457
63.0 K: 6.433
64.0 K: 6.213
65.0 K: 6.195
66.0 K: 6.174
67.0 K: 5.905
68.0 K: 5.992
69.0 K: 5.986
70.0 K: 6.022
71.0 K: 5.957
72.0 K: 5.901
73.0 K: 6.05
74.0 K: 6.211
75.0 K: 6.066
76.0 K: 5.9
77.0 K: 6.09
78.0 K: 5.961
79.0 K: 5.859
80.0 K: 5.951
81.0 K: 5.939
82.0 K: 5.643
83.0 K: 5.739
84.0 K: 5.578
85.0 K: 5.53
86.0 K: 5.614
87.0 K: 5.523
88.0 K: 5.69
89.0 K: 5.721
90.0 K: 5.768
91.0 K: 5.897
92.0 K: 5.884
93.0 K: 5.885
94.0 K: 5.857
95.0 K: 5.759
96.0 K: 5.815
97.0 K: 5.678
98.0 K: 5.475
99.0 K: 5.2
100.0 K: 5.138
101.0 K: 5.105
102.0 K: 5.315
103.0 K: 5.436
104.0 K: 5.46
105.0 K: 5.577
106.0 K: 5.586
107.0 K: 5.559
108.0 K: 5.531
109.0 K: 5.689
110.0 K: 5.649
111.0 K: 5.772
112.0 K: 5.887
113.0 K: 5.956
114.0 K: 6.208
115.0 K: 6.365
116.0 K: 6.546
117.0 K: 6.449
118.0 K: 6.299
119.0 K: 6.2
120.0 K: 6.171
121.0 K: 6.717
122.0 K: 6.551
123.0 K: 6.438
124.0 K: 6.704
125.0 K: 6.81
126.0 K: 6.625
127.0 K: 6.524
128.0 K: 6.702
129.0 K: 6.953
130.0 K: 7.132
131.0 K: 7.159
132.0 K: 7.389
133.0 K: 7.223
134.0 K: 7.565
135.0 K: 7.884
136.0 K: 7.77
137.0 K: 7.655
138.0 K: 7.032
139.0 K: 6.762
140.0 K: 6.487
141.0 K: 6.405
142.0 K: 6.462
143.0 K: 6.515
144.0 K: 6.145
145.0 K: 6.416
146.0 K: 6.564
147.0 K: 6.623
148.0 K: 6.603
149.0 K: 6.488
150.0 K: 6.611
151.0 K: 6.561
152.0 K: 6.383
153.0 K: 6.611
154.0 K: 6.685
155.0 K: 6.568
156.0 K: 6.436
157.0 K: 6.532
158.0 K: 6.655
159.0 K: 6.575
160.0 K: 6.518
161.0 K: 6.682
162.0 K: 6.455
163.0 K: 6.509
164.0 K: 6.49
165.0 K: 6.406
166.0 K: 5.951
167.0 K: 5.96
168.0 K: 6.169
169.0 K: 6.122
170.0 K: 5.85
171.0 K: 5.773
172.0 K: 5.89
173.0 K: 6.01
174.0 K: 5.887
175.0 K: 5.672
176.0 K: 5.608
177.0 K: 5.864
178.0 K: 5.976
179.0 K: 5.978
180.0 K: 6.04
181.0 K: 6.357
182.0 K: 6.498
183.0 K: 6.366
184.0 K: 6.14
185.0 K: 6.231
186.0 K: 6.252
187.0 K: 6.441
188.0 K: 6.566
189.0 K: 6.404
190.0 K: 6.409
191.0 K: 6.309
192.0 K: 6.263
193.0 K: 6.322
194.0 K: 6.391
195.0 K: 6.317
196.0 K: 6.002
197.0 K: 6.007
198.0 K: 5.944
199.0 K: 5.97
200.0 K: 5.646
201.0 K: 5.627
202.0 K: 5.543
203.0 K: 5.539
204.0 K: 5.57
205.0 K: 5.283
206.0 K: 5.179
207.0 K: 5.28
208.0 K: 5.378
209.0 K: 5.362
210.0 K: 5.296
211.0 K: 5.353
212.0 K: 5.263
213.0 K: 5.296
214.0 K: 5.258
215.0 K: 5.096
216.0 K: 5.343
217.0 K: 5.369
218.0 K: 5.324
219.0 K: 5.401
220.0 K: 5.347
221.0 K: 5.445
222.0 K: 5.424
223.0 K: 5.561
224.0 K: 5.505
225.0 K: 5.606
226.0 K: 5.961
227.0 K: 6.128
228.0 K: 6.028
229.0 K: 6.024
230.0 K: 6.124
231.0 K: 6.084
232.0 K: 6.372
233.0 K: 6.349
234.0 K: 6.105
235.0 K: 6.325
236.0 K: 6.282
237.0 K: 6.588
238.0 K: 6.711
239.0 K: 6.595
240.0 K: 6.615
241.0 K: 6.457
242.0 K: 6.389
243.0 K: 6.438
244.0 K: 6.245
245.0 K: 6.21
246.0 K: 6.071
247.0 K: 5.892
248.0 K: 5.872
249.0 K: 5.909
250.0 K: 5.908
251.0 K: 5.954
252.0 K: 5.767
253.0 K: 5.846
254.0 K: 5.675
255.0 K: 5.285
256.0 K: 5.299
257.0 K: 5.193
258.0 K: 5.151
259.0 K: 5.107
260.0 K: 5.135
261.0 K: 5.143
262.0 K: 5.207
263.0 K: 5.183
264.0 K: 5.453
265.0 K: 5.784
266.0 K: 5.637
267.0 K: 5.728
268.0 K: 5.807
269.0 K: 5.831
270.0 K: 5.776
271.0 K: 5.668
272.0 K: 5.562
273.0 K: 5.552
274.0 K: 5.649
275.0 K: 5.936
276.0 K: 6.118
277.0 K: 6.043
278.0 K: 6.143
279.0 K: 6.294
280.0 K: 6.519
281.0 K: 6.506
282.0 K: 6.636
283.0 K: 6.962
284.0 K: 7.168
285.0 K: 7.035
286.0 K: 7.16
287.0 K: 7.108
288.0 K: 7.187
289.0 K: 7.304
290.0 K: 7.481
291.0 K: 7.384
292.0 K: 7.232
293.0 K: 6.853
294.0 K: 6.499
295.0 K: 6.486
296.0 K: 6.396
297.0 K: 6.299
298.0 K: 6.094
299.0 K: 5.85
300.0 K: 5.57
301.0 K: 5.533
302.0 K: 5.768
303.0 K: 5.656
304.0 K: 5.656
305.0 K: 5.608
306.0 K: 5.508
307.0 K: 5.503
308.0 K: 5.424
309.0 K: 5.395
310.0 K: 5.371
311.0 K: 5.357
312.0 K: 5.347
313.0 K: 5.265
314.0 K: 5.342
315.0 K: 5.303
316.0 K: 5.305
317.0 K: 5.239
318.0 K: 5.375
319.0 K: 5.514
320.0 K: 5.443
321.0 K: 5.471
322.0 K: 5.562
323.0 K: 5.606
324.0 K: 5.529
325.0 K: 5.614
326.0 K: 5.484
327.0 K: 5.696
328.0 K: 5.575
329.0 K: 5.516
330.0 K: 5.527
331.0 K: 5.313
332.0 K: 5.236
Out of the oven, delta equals 2.0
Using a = 0.13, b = 0.065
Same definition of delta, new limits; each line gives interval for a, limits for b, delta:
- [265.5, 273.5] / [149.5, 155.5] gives 1.6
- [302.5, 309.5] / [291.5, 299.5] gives 3.9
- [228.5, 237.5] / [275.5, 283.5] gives 4.0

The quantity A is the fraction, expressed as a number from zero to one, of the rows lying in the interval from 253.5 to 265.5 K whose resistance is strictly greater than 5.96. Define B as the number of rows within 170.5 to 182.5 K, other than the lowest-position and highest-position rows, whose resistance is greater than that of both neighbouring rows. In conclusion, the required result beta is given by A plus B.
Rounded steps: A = 0.0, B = 1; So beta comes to 1.0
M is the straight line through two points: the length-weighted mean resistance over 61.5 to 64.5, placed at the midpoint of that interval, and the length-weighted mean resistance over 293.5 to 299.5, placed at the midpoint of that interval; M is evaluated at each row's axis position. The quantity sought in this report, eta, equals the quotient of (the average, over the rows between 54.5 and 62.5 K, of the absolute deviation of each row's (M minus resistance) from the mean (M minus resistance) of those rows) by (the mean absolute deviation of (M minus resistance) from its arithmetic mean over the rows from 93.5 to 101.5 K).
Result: 0.2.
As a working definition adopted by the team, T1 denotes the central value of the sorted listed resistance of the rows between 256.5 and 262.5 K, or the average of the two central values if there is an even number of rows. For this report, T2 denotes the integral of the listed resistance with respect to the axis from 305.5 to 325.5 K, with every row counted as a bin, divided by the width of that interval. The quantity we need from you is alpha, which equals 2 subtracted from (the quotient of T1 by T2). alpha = -1.05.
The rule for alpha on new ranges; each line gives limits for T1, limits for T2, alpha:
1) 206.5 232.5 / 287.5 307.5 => -1.14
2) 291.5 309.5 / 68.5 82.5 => -1.04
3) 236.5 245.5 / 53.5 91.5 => -0.93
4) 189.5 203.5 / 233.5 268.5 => -0.97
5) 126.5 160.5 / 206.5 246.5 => -0.87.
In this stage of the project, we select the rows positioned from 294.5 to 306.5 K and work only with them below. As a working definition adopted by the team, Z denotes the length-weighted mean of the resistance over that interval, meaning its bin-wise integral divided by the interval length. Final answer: 5.9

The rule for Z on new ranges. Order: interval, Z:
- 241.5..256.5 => 5.9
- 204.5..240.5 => 5.7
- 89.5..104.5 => 5.6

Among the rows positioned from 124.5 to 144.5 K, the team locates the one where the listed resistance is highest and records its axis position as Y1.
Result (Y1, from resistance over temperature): 135.0 K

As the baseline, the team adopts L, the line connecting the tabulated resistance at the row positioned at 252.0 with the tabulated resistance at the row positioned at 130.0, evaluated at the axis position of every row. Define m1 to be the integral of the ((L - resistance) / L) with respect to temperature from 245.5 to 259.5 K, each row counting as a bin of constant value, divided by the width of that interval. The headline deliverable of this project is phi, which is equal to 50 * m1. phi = 1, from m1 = 0.02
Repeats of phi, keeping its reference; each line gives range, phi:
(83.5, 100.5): 13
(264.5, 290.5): -8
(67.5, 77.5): 11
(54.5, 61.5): 10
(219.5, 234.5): 1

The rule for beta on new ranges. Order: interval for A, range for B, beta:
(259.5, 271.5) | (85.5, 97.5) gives 3.0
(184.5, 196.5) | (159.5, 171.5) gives 4.0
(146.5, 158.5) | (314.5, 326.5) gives 5.0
